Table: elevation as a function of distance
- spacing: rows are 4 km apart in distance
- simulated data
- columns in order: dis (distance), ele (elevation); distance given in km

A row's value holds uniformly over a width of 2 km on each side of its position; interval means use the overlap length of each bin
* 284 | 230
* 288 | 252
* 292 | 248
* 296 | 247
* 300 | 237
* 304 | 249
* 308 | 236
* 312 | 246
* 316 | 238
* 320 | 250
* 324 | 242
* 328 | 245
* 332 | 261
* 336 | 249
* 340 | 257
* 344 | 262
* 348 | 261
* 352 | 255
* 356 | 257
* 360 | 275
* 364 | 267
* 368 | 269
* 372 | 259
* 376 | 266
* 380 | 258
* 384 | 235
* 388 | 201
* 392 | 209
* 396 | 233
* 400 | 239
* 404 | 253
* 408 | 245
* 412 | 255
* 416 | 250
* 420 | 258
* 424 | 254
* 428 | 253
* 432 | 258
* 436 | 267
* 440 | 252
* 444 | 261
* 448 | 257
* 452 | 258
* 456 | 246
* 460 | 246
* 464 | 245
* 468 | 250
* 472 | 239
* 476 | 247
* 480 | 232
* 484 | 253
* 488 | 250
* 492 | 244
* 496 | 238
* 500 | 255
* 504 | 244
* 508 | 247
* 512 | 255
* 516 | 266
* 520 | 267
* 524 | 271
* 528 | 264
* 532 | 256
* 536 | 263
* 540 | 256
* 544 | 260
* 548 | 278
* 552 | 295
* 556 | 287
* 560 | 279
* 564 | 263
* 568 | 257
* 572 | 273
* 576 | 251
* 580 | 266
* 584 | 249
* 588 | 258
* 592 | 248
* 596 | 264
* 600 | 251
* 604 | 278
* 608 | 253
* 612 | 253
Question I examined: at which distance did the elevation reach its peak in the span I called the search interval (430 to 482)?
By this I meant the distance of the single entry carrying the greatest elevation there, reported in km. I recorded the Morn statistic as 436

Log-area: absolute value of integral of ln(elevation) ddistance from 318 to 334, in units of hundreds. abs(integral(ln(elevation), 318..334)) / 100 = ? 0.88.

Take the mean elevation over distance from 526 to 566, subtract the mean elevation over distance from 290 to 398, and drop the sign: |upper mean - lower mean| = 22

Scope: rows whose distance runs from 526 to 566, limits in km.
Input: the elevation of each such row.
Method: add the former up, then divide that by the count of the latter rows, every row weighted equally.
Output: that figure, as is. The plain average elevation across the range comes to 270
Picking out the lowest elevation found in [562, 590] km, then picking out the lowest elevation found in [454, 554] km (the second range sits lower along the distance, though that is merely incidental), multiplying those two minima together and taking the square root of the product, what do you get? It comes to 240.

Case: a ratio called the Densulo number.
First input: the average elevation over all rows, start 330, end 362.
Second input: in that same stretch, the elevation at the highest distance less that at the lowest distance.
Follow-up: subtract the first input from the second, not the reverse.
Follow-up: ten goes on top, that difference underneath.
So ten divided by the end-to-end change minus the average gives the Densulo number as -0.0407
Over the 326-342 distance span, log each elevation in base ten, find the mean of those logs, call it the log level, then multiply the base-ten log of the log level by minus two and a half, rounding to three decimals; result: -0.952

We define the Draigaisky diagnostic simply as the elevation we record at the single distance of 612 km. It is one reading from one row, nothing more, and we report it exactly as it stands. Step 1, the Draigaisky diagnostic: 253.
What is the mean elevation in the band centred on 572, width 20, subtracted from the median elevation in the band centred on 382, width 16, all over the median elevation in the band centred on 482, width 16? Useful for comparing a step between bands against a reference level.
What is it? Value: -0.06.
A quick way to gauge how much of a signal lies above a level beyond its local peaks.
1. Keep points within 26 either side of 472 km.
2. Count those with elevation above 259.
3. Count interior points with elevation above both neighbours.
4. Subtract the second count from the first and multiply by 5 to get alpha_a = -20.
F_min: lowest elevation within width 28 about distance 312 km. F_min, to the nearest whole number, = 236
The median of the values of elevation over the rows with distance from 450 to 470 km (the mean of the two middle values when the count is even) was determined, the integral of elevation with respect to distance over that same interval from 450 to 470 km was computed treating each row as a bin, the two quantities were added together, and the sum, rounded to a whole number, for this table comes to 5226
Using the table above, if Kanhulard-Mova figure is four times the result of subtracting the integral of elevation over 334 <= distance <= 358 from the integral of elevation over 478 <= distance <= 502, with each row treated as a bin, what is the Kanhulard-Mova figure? -1104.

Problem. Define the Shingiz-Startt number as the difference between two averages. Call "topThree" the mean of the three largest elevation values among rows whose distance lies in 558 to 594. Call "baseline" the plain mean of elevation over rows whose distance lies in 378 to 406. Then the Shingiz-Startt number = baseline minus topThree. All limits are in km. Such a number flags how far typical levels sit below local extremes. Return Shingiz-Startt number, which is -40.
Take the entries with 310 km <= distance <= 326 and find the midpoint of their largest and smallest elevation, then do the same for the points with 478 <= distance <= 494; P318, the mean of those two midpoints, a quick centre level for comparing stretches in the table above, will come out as 243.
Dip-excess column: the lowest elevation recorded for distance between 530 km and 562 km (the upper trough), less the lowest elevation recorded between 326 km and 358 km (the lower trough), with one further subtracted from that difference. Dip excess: 10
